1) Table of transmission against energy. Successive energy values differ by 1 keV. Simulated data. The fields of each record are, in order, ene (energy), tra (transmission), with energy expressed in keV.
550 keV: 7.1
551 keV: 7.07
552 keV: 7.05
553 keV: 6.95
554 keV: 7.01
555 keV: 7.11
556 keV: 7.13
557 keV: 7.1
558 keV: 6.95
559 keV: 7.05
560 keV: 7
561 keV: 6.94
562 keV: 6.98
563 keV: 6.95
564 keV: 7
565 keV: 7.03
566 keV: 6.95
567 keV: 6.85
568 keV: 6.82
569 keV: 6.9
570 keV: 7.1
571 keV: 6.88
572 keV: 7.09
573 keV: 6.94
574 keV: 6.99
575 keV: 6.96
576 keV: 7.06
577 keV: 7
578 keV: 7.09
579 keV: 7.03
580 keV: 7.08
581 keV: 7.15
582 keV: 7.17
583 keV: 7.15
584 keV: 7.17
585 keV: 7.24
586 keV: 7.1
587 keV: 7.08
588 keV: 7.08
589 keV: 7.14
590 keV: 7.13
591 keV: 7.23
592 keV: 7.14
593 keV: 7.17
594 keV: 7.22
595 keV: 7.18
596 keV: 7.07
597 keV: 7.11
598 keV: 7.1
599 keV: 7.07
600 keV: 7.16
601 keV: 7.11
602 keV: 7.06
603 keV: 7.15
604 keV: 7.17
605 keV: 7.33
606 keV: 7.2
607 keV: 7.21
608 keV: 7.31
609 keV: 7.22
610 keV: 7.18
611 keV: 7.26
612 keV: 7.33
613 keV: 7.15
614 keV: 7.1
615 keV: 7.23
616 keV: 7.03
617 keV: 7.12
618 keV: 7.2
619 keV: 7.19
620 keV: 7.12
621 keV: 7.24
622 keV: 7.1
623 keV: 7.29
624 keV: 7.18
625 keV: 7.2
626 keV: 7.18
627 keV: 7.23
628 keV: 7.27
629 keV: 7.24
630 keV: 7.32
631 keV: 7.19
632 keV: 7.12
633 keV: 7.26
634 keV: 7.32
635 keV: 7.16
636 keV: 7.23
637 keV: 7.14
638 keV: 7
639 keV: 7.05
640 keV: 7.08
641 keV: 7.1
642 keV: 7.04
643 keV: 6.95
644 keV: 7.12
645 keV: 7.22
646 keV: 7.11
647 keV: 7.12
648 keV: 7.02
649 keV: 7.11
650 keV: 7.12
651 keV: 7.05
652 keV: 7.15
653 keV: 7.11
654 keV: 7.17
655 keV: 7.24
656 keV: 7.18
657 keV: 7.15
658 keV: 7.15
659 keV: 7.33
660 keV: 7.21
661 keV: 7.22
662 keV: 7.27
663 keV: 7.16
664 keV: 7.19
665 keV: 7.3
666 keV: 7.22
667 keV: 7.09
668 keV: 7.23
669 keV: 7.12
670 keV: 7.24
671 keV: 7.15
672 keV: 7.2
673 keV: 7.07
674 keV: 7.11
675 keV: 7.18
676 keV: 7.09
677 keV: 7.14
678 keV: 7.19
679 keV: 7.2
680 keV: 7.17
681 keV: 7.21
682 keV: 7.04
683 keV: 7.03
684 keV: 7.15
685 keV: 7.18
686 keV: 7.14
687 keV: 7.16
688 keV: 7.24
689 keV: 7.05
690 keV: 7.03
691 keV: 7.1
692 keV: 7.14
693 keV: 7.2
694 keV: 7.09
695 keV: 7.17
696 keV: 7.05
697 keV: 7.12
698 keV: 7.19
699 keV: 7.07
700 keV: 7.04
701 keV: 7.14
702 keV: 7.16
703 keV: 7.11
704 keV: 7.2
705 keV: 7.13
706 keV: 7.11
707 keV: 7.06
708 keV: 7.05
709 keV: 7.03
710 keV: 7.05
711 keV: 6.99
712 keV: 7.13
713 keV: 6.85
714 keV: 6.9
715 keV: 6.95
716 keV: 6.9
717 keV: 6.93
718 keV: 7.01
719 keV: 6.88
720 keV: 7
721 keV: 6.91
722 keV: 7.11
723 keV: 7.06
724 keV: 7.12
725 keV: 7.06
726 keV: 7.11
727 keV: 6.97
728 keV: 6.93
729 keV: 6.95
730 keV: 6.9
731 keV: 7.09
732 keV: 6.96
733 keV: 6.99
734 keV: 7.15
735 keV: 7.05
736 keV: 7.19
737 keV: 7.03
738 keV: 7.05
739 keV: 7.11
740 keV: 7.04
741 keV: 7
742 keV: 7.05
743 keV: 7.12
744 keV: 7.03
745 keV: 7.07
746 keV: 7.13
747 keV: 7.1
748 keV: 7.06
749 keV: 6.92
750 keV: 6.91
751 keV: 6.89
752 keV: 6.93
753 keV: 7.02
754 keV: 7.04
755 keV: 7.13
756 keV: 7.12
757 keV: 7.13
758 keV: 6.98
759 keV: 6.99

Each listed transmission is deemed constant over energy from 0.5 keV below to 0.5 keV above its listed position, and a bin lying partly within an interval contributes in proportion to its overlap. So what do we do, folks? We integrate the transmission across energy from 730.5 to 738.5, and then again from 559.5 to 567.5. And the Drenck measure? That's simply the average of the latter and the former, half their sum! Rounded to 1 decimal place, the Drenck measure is 56.1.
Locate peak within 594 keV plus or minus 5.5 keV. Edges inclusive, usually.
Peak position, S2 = 591 keV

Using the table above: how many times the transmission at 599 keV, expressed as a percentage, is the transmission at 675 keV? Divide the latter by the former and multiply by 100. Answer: 101.6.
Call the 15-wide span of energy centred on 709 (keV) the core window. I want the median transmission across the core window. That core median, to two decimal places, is 7.05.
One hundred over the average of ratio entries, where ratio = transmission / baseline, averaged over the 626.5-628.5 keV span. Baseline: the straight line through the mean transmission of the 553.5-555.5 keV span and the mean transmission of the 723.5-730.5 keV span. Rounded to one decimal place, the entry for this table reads 97.1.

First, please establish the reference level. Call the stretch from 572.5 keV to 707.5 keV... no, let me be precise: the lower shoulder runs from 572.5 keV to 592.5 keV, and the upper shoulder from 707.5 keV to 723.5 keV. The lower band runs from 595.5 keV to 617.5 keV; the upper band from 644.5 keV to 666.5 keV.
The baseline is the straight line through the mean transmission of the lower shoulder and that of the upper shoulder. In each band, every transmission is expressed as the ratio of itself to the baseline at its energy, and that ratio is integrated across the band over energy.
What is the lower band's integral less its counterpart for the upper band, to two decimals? -0.15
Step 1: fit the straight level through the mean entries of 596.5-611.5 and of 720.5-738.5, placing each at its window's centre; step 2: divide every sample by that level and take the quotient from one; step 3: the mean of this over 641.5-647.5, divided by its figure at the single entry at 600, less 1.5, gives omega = 0.3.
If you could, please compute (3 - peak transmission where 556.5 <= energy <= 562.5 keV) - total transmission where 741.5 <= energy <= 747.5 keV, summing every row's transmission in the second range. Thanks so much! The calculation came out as -46.6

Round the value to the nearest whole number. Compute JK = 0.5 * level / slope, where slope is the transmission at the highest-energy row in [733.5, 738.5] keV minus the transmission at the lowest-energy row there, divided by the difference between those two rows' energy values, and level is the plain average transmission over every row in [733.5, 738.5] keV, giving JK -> -142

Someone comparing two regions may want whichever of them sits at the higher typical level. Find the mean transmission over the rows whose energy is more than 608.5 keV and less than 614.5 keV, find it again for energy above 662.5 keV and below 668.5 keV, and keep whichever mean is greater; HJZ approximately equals 7.21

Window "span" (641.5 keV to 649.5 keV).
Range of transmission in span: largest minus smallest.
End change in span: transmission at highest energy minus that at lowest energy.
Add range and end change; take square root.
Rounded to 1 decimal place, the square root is 0.6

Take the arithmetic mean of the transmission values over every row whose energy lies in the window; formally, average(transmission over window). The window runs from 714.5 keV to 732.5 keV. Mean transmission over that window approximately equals 6.99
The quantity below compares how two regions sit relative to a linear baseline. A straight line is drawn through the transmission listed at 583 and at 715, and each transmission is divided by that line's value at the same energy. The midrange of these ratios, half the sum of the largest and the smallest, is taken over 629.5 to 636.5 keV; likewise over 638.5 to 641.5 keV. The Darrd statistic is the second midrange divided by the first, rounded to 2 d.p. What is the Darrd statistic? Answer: 0.98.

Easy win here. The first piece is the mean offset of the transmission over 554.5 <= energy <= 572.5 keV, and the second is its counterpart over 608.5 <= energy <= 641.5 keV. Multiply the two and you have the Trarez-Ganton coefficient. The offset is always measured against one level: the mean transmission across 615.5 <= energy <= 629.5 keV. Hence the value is 0.000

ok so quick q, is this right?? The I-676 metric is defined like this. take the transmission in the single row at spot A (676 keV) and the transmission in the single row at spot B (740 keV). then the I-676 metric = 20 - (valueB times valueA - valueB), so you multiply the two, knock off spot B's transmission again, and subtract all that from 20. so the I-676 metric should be -22.9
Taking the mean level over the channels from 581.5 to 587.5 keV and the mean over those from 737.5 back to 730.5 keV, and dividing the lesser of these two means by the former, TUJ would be 0.988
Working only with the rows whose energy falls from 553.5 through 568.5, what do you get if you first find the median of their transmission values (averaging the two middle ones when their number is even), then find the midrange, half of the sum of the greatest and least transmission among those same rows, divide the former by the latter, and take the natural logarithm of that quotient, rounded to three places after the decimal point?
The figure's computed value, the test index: 0.004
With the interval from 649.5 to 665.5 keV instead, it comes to -0.002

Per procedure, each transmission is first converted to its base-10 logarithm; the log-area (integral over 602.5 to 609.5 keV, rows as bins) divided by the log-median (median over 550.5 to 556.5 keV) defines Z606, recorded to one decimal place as 7.1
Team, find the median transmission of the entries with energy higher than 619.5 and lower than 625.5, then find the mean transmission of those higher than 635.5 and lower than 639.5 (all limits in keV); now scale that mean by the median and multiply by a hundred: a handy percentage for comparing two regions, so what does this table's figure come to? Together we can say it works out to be 99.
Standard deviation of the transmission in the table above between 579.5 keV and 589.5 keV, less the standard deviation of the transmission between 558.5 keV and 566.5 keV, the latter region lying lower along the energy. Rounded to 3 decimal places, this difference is 0.012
